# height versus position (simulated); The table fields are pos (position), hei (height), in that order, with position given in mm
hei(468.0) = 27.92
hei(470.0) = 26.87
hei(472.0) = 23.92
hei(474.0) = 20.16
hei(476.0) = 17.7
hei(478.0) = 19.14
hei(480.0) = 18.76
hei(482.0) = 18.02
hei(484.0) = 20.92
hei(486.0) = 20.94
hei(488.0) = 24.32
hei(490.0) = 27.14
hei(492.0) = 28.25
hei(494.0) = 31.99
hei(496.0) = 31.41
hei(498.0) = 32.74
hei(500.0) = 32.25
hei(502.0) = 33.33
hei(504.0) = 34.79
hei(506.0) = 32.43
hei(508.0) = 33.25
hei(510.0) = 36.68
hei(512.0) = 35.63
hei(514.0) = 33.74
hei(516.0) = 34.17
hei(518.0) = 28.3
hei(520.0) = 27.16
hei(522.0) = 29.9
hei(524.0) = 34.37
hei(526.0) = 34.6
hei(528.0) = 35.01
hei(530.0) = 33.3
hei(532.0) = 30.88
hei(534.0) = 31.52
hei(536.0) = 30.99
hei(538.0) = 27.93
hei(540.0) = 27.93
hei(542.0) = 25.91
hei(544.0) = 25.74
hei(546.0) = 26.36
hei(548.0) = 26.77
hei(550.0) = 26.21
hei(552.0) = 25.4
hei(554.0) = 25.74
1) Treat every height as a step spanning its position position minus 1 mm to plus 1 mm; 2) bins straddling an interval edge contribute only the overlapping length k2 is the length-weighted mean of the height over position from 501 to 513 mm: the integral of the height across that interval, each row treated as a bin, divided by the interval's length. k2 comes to 34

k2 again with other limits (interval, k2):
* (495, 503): 32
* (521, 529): 33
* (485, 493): 25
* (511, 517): 35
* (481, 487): 20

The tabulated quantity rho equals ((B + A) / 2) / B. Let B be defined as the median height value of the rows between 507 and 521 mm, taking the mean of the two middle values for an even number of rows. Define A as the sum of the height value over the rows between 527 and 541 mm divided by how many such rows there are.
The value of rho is 0.96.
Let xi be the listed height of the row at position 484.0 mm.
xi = 20.92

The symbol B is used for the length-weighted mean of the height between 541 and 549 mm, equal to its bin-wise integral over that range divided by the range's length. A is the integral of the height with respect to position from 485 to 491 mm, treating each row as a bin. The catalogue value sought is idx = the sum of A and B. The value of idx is 171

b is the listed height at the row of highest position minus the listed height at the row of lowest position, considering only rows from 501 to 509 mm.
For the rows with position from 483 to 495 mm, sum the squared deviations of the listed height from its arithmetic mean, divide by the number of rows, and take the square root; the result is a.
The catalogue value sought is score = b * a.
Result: 0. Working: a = 4.0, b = 0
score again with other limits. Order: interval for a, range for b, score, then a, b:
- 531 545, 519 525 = 16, 2.3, 7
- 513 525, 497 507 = -1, 2.9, 0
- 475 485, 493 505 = 3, 1.1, 3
